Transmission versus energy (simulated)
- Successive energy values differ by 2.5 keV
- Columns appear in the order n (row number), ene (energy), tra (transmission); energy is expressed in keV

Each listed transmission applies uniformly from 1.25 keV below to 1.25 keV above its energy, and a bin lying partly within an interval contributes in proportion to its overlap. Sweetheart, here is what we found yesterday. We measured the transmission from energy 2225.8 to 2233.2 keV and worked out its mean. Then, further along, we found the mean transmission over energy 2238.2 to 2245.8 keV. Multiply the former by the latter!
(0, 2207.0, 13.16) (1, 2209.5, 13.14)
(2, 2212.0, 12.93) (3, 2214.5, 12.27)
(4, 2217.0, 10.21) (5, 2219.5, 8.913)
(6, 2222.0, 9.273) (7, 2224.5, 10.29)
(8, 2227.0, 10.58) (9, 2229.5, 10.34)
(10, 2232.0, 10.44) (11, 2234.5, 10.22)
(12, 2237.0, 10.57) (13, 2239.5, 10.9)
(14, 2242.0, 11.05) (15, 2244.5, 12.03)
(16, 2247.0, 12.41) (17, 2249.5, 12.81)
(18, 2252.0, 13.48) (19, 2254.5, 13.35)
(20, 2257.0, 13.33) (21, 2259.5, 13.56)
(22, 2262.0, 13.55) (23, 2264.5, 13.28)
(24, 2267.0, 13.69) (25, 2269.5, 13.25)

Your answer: 118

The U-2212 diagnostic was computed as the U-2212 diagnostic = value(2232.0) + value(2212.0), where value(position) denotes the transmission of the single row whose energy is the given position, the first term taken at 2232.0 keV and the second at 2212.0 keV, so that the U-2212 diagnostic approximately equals 23.4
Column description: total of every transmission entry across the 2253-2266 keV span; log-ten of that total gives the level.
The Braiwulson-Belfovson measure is 1.83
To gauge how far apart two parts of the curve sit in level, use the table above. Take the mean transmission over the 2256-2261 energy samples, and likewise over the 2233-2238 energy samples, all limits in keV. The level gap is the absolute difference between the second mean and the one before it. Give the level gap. 3.1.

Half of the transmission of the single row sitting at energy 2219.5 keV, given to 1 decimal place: 4.5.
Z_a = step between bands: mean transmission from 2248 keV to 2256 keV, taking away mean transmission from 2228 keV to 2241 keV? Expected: 2.7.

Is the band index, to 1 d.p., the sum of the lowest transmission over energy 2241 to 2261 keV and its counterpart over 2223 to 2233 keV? 21.3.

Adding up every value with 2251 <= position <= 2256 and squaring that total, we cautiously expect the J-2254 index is 720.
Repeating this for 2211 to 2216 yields 635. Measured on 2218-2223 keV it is 331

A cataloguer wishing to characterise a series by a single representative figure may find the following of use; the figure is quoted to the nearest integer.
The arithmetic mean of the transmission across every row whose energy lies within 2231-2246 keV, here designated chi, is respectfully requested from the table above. 11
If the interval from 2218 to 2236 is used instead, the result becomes 10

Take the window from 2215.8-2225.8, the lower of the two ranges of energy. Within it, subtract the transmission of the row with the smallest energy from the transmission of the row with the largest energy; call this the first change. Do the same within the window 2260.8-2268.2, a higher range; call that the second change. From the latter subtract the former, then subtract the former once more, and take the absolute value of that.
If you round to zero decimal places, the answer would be 0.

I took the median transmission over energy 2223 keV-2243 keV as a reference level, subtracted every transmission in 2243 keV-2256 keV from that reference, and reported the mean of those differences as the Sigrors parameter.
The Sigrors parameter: -2.3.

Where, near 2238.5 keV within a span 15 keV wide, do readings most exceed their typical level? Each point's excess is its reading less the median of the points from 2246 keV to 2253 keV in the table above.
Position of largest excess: 2244.5 keV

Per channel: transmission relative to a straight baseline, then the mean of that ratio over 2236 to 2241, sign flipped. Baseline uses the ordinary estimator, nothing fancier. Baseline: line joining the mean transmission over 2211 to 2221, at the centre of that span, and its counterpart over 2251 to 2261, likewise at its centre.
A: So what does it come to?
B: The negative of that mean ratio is -0.87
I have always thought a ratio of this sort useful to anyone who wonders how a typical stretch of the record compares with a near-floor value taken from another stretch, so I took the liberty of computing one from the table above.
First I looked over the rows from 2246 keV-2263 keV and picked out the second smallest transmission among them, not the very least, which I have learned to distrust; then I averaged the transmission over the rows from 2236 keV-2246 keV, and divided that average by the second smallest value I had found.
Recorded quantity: 0.87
